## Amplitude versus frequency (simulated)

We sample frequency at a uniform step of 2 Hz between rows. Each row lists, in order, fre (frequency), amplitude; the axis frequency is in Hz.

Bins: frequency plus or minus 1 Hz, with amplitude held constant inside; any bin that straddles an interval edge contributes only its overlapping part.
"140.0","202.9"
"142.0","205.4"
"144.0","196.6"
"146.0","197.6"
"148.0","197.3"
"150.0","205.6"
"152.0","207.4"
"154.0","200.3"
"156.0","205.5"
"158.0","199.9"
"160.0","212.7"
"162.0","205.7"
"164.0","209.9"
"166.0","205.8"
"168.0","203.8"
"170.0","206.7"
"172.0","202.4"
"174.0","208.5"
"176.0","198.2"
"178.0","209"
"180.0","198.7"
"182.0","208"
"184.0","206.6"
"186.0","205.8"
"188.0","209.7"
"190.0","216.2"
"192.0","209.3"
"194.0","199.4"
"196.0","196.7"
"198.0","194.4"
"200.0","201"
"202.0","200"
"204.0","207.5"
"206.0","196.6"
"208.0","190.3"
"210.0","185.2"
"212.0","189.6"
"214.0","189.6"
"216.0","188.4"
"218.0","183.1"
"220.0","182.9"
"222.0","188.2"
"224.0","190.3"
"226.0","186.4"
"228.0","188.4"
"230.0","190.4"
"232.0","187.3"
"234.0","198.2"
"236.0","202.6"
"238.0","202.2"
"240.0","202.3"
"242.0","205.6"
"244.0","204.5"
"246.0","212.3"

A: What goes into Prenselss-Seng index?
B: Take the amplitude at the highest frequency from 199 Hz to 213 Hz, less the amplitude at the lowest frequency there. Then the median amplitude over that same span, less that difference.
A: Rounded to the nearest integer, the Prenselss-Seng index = 208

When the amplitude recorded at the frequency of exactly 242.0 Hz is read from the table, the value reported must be 205.6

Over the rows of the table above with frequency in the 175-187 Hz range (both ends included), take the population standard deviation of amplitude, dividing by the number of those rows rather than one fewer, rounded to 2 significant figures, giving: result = 4.3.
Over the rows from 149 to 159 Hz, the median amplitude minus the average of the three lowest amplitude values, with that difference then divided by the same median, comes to 0.018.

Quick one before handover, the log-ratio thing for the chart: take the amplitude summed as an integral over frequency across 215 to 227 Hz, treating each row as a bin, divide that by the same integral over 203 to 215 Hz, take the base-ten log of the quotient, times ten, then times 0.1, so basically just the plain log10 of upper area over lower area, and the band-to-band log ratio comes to -0.015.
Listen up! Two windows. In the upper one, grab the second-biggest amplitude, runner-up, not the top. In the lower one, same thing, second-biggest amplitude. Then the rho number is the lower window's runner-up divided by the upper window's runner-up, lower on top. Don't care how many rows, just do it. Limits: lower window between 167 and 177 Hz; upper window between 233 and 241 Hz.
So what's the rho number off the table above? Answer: 1.02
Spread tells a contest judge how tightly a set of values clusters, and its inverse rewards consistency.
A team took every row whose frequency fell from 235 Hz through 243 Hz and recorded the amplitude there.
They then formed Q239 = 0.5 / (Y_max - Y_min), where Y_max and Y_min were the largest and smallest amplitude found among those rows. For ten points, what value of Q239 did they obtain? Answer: 0.15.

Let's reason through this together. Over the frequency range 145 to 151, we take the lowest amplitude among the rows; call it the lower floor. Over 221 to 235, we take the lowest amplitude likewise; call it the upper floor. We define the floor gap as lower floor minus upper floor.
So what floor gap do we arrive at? 10.9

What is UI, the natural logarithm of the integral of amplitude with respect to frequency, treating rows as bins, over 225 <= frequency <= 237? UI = 7.74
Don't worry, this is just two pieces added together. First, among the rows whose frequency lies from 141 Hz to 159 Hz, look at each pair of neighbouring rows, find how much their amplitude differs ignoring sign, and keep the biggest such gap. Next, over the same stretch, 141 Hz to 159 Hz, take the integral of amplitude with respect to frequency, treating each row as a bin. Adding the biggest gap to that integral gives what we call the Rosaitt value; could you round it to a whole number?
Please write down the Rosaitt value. 3640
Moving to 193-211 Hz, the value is 3553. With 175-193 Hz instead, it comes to 3734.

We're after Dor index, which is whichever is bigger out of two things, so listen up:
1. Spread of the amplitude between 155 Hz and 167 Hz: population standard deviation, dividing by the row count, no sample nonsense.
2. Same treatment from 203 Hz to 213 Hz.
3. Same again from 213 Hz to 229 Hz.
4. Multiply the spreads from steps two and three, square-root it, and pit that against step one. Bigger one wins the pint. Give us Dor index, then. 4.51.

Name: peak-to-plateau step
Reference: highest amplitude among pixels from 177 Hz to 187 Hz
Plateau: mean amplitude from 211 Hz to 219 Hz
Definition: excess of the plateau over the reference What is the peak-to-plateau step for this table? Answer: -21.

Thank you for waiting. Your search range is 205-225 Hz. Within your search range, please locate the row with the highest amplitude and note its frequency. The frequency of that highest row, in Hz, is 206.0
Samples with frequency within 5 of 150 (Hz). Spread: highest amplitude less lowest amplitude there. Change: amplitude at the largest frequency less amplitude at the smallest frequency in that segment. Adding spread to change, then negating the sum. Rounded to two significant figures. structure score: -13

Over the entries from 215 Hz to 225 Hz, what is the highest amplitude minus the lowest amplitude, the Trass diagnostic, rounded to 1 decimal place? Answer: 7.4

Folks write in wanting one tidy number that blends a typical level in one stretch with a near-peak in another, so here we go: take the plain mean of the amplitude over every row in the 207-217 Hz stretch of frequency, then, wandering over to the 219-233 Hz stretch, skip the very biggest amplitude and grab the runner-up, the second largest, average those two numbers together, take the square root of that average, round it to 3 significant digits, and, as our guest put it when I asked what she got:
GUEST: 13.8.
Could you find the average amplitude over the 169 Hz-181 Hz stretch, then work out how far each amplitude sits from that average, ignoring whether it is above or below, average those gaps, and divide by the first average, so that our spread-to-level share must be 0.020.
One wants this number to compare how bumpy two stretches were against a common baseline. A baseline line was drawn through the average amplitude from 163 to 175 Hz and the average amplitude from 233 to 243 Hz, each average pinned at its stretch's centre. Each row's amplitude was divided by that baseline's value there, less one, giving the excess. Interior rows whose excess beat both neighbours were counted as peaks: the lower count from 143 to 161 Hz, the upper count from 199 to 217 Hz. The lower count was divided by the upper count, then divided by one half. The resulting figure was 3.0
